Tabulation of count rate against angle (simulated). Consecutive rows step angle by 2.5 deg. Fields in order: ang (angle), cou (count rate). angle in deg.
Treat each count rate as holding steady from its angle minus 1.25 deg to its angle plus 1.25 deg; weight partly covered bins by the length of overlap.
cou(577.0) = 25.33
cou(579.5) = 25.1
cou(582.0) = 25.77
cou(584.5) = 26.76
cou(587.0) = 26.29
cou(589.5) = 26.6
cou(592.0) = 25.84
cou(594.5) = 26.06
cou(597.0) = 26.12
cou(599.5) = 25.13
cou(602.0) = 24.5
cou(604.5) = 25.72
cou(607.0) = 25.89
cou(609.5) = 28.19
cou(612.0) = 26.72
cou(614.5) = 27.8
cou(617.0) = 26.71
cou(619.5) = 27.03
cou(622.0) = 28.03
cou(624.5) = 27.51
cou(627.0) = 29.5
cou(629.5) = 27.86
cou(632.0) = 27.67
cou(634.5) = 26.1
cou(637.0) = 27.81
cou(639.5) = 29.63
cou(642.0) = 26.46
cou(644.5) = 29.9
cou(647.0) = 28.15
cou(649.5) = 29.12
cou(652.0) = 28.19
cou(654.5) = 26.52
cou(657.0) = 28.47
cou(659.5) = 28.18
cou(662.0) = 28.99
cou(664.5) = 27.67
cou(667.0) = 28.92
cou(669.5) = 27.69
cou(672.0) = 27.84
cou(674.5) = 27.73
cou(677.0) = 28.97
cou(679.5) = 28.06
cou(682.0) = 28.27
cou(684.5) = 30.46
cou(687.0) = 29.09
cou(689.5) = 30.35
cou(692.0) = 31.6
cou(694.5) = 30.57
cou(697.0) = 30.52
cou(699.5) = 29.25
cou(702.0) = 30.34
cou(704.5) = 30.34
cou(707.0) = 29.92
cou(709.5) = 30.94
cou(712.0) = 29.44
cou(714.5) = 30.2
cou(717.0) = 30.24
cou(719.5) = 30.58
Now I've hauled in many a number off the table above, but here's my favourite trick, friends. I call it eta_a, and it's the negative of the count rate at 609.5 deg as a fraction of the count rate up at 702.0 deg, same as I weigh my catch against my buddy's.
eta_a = -0.929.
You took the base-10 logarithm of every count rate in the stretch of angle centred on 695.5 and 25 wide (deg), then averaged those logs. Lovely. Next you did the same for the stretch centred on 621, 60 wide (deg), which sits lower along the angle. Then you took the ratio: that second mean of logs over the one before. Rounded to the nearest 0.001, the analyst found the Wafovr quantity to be 0.969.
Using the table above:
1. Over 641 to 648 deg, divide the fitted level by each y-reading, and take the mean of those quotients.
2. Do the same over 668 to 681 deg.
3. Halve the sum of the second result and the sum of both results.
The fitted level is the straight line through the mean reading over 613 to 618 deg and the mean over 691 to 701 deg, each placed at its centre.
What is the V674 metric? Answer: 1.56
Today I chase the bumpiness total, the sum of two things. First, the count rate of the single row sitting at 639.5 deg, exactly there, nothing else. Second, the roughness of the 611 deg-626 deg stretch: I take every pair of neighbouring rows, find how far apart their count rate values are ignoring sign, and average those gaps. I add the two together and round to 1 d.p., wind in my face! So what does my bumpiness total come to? 30.4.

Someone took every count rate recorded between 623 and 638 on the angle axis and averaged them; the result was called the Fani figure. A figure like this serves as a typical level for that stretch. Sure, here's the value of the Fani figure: 27.7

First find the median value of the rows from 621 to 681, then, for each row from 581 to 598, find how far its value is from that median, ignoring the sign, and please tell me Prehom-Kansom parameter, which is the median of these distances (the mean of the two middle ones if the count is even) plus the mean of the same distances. 3.8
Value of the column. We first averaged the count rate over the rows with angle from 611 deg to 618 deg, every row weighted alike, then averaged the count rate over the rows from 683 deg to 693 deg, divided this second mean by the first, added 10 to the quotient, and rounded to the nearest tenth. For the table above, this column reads 11.1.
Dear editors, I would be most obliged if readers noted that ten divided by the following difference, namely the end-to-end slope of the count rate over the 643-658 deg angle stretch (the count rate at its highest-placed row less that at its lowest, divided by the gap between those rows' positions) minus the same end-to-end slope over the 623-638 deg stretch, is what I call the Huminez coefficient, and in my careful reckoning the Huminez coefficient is -72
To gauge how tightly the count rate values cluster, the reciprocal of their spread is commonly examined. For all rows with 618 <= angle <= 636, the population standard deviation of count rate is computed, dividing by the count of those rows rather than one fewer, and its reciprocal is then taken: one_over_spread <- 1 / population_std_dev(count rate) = 1.0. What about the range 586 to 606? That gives 1.6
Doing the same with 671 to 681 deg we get 2.0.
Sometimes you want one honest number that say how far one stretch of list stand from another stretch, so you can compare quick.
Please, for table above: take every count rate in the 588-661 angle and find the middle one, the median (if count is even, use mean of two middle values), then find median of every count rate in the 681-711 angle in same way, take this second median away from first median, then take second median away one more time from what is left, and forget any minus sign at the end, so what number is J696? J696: 33.2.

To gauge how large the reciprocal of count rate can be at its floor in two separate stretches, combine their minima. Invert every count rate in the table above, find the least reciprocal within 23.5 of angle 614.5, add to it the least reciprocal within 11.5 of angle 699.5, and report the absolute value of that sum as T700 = 0.0655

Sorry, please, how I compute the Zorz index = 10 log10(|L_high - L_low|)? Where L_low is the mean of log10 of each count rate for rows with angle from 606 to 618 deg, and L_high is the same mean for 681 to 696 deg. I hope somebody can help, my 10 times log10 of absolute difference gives -13.4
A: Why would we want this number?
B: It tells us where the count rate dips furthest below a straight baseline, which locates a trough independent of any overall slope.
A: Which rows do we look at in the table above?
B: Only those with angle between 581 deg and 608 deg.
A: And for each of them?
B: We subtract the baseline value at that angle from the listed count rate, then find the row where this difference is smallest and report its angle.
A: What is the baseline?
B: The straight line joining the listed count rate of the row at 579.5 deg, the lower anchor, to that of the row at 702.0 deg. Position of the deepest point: 602.0 deg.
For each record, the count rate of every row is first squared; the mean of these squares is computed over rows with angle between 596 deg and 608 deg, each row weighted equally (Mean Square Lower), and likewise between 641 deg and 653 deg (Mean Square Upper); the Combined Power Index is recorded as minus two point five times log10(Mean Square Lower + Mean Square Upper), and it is -7.91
